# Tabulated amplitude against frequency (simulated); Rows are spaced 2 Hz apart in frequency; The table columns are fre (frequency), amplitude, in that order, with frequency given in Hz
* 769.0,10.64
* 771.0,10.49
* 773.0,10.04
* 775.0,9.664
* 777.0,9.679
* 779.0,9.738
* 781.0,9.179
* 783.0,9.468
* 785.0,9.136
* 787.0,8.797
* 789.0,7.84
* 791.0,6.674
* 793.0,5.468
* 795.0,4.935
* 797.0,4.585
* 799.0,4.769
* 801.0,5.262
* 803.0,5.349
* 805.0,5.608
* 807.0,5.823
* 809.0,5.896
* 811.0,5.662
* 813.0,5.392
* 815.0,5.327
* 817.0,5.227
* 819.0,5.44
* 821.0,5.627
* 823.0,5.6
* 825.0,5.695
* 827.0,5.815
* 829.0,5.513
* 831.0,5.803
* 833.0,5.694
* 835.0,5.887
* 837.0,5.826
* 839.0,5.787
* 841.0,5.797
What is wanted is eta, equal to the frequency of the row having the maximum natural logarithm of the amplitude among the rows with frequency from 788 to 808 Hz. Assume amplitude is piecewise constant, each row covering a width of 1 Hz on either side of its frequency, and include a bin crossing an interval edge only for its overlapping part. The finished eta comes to 789.0 Hz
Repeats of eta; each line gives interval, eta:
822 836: 835.0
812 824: 821.0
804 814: 809.0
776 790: 779.0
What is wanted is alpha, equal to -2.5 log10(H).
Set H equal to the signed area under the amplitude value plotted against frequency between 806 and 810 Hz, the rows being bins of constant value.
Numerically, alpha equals -3.42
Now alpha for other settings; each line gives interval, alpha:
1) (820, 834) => -4.75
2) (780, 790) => -4.87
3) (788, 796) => -4.24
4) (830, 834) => -3.40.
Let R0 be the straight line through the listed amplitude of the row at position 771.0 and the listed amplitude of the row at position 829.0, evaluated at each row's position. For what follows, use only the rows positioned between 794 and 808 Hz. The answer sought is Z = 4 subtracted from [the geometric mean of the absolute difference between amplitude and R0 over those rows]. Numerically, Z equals -1.4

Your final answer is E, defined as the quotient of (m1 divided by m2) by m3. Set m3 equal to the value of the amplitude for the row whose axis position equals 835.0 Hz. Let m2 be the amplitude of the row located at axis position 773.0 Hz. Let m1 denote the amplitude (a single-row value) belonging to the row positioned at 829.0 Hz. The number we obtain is 0.093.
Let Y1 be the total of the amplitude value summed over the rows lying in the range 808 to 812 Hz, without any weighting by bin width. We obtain 12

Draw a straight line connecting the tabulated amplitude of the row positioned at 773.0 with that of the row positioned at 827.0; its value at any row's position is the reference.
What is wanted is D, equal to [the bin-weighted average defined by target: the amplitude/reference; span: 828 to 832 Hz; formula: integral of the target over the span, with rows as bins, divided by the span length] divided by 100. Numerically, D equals 0.0101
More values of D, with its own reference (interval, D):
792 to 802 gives 0.0061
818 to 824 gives 0.0088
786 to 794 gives 0.0082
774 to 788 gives 0.0100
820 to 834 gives 0.0098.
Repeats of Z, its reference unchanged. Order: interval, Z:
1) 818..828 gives -3.7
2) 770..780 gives -4.0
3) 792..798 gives -0.6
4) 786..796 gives -2.5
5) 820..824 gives -3.5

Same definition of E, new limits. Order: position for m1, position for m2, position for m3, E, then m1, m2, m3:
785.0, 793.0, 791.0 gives 0.250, 9.136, 5.468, 6.674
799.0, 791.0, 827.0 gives 0.123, 4.769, 6.674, 5.815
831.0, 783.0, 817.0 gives 0.117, 5.803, 9.468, 5.227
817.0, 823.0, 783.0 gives 0.099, 5.227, 5.6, 9.468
